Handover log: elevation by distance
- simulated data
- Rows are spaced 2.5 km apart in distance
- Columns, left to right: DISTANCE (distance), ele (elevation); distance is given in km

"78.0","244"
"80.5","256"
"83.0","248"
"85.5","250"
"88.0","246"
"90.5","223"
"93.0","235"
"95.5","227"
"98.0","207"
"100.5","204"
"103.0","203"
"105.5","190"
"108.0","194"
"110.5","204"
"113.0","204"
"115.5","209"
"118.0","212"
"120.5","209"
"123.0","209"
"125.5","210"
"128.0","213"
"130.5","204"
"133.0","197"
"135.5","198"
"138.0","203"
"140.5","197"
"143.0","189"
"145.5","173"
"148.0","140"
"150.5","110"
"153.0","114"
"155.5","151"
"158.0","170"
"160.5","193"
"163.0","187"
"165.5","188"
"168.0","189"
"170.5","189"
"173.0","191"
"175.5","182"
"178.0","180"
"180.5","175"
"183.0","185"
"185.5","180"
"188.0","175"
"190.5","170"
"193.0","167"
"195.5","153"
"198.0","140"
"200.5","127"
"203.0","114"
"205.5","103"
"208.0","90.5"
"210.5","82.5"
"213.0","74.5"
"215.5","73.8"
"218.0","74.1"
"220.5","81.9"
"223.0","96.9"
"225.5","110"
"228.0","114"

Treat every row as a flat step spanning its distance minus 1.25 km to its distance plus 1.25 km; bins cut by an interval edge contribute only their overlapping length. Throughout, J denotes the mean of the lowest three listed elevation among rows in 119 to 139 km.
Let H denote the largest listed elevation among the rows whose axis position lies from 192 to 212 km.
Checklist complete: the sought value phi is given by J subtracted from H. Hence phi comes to -32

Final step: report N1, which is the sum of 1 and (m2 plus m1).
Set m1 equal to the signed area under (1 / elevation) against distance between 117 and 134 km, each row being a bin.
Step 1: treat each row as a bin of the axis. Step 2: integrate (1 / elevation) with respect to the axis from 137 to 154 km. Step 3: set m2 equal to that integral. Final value 1.19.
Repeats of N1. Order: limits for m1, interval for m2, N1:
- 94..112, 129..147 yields 1.18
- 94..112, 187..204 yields 1.20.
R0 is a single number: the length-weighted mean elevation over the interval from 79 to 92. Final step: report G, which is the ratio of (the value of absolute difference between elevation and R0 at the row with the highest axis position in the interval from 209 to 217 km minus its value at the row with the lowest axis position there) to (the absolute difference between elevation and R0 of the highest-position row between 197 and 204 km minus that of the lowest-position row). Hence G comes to 0.3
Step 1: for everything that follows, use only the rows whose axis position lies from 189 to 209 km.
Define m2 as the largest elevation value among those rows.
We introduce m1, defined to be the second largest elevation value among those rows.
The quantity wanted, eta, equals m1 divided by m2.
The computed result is 0.982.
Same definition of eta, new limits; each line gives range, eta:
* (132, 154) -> 0.975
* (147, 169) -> 0.979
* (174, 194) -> 0.984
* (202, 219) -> 0.904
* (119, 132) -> 0.986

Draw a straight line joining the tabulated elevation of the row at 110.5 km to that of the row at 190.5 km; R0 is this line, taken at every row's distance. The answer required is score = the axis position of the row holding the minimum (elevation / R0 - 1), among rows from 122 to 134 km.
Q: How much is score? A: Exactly 133.0 km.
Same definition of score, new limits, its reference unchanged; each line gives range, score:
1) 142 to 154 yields 150.5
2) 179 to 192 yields 190.5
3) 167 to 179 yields 178.0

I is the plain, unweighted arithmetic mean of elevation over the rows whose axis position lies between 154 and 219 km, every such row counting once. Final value 150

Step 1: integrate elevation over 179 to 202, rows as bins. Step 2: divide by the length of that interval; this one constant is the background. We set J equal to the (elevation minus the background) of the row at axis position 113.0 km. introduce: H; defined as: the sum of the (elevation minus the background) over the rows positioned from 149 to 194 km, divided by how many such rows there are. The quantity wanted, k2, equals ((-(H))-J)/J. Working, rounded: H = 9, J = 41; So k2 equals -1.2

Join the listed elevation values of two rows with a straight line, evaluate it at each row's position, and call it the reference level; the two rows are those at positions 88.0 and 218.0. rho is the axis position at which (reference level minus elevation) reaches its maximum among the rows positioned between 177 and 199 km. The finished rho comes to 198.0 km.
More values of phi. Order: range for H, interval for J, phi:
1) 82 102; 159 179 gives 67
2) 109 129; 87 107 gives 14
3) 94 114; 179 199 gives 74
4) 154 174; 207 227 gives 119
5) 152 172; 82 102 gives -18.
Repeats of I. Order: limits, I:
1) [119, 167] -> 182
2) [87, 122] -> 212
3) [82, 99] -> 234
